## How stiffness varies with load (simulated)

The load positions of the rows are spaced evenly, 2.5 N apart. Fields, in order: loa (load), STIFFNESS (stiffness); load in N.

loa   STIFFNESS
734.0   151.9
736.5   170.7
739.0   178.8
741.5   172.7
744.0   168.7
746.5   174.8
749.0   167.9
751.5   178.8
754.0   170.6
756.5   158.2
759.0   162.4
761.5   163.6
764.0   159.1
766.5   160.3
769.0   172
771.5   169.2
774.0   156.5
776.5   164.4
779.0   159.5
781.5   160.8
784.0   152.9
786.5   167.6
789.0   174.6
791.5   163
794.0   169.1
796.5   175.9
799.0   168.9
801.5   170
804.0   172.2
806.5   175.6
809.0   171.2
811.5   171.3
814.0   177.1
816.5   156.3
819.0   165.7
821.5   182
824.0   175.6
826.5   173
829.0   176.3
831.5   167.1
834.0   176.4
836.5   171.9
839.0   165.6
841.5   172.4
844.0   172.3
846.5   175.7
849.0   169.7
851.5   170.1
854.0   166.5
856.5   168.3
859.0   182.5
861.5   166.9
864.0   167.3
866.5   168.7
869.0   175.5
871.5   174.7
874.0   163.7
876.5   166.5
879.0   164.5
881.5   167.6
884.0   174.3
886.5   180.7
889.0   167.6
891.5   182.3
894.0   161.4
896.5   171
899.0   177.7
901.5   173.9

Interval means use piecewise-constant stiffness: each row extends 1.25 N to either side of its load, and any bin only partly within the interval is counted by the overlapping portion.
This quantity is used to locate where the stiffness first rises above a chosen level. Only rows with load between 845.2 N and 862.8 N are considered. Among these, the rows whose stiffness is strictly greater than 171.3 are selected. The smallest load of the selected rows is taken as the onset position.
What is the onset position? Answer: 846.5 N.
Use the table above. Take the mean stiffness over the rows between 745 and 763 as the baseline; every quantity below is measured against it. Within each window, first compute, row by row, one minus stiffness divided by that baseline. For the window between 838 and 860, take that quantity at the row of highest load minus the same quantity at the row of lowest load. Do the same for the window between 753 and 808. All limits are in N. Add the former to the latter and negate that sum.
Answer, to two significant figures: 0.13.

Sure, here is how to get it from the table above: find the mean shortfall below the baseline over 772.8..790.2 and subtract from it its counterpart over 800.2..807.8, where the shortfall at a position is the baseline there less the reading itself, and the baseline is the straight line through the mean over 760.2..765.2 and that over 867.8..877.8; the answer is 8.5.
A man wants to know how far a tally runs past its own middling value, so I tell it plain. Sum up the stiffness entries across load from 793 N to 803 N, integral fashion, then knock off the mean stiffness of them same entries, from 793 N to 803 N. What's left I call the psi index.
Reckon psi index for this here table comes 1539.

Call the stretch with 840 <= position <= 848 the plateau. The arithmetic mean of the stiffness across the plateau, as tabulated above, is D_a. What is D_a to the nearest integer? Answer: 173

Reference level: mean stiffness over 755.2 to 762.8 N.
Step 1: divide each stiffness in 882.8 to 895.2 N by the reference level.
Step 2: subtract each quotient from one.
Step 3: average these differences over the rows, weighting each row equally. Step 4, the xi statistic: -0.073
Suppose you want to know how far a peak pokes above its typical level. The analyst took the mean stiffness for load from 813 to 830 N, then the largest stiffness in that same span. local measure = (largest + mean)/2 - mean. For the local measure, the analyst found 4.9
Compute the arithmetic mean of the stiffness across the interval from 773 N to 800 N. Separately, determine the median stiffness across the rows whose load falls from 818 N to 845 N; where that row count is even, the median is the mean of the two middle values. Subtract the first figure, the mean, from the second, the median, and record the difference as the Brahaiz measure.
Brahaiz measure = 8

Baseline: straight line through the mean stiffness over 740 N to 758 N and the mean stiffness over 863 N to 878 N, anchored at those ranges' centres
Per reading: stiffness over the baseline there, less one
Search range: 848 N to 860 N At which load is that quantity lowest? 854.0 N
